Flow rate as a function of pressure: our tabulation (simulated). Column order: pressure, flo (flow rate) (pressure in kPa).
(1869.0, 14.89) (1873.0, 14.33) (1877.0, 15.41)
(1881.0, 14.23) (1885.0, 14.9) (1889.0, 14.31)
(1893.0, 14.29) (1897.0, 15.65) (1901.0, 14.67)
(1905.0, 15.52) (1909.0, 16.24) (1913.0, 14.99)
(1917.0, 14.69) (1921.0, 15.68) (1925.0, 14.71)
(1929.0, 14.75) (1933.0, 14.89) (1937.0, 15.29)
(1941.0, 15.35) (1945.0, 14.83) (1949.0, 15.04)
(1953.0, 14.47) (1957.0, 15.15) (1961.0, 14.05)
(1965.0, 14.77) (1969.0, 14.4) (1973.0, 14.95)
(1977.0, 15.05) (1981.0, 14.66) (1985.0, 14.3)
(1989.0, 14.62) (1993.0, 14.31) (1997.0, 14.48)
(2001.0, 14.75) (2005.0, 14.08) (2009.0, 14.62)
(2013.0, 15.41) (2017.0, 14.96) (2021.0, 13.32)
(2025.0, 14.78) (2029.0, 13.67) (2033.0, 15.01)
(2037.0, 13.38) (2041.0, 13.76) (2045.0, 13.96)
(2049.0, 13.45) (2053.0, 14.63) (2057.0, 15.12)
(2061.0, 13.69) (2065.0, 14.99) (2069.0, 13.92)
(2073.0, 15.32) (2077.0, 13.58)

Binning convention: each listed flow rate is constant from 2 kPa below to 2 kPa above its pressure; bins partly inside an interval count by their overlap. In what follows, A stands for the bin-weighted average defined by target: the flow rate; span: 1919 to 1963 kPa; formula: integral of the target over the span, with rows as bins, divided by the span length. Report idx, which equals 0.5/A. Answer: 0.0335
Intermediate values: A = 14.9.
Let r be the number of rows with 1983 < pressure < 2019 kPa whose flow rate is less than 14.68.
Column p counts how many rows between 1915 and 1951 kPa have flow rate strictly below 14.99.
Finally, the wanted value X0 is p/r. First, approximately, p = 5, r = 6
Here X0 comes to 0.8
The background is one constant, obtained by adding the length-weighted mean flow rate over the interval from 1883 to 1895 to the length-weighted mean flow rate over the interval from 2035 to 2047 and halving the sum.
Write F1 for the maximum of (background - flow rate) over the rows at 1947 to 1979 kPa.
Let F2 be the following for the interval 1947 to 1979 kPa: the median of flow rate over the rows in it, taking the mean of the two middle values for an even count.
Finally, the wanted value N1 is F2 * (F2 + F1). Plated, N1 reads 222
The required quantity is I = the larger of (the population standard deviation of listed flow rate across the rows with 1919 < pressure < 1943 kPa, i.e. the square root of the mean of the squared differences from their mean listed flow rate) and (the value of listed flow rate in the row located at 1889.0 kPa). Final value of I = 14.3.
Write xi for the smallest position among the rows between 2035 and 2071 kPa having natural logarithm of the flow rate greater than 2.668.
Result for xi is 2053.0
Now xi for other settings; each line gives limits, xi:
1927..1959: 1929.0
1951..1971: 1953.0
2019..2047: 2025.0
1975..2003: 1977.0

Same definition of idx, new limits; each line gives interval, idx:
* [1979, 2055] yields 0.0349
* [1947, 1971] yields 0.0341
